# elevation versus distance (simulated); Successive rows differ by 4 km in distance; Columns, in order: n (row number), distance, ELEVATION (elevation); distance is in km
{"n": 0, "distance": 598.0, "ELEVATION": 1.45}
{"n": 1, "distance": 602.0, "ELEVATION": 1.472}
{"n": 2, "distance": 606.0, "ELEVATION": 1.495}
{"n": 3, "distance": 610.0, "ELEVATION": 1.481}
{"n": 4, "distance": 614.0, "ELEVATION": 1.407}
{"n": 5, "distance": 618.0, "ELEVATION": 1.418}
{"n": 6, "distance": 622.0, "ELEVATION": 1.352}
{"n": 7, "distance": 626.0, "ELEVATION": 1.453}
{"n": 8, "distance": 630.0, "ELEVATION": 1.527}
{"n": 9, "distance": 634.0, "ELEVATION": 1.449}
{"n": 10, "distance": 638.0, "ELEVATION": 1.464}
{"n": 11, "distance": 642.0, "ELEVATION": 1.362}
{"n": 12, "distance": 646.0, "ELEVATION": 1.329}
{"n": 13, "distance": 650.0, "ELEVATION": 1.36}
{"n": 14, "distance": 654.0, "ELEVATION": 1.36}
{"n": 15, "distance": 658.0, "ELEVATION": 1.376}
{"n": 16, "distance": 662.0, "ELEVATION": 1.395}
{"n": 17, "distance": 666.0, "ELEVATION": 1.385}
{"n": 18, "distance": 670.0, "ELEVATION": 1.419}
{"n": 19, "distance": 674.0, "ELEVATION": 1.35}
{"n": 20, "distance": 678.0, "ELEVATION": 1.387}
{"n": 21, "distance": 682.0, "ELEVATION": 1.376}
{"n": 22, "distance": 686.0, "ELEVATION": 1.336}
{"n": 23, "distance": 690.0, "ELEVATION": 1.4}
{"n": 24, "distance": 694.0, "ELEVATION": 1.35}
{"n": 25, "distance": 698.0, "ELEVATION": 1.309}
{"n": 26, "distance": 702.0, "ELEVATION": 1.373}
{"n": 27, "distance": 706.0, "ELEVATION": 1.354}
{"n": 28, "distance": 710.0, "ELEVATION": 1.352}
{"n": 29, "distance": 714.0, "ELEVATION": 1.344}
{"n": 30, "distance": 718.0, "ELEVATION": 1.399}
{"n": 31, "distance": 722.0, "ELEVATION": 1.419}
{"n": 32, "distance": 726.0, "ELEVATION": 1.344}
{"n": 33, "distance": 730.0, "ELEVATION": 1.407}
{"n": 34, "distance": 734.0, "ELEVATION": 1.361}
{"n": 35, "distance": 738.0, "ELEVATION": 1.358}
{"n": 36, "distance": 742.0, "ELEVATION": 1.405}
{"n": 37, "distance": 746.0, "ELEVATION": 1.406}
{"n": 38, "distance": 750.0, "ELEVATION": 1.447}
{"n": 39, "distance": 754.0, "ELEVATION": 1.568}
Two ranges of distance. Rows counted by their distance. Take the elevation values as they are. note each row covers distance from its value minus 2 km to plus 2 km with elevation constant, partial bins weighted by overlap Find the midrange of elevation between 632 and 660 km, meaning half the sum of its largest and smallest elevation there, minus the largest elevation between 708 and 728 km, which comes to -0.02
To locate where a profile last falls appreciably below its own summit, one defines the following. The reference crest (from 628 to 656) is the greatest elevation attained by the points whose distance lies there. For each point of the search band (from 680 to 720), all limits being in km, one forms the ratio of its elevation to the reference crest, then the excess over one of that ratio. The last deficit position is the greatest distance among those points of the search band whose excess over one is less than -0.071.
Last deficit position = 718.0 km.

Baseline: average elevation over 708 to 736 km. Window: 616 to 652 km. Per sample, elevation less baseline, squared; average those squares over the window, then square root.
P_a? 0.0726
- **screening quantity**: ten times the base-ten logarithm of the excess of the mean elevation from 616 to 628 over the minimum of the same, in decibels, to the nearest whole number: -13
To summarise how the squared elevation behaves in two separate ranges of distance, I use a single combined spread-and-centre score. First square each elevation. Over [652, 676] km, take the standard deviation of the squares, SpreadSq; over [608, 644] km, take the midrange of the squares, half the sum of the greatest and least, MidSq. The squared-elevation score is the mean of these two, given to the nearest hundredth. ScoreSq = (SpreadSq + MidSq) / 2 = 1.07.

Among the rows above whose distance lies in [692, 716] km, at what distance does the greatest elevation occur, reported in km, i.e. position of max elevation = 702.0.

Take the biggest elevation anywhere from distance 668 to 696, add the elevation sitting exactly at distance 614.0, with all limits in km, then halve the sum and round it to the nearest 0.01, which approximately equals 1.41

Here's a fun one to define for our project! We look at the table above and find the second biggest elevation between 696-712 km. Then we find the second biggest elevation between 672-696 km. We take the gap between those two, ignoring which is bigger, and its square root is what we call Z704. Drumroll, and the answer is 0.18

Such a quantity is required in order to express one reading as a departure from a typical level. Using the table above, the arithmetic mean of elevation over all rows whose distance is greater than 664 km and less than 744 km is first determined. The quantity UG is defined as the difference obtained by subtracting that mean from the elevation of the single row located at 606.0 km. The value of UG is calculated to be 0.12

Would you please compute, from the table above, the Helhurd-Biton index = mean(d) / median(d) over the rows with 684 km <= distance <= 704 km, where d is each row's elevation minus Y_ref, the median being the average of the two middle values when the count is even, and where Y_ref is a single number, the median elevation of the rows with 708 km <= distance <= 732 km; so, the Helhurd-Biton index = 0.86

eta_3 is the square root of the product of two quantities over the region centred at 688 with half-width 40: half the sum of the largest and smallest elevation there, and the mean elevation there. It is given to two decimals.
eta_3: 1.37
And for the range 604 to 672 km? 1.42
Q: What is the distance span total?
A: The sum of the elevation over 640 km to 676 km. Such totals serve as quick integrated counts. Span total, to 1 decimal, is 12.3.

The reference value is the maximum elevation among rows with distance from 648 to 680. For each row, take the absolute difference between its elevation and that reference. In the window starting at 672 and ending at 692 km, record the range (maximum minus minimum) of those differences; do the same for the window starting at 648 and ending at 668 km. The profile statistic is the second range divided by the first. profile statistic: 0.5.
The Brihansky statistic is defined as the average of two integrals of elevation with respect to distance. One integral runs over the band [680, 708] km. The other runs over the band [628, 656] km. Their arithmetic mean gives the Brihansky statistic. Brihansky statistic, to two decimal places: 38.70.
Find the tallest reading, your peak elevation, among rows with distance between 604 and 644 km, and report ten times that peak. 15.3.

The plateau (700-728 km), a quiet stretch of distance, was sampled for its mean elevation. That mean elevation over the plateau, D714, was 1.37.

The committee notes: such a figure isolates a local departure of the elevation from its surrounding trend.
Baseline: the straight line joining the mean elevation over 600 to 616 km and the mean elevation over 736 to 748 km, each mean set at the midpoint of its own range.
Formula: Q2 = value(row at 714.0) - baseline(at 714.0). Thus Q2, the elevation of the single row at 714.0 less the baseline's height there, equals -0.06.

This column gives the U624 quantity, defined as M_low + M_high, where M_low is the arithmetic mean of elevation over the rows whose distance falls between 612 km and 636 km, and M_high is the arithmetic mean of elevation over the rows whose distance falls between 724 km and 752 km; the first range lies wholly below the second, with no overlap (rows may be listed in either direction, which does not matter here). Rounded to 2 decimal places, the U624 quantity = 2.82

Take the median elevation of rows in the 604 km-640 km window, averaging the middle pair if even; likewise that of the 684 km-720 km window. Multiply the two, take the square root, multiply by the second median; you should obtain 1.89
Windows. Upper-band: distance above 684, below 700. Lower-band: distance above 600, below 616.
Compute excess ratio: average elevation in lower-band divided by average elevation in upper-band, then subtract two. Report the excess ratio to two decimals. -0.91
